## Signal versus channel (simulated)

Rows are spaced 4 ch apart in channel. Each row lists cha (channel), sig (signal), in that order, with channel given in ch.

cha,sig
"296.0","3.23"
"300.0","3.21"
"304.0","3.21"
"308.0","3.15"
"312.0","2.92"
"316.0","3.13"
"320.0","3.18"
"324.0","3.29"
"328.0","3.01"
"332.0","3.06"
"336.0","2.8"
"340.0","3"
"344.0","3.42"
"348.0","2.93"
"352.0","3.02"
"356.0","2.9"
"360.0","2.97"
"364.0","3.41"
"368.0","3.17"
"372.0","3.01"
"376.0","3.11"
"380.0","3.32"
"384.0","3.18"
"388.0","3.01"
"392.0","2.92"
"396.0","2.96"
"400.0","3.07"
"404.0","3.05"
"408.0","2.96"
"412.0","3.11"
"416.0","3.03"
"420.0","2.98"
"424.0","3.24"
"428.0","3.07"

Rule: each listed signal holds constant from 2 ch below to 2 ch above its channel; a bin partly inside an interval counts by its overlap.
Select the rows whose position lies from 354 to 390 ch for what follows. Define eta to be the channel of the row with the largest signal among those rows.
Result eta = 364.0 ch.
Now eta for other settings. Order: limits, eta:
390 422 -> 412.0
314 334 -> 324.0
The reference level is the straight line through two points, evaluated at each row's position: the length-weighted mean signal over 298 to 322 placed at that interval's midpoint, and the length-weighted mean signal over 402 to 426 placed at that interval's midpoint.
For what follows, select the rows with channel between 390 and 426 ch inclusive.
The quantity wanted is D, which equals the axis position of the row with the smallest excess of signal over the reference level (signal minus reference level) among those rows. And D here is 392.0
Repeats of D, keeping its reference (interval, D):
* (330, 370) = 336.0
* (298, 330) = 312.0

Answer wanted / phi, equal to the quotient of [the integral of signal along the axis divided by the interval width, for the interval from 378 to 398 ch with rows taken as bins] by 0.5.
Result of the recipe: 6.16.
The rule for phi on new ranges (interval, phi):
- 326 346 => 6.12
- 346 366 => 6.09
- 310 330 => 6.21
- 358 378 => 6.27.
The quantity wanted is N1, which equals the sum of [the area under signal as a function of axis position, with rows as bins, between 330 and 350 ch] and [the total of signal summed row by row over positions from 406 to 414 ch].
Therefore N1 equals 67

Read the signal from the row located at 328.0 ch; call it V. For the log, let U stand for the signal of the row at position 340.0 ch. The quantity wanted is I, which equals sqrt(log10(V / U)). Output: 0.04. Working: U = 3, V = 3.01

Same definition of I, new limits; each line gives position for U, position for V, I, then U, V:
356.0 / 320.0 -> 0.20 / 2.9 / 3.18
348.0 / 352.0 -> 0.11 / 2.93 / 3.02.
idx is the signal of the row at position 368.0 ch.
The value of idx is 3.17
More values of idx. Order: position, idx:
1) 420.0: 2.98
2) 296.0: 3.23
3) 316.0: 3.13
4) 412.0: 3.11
